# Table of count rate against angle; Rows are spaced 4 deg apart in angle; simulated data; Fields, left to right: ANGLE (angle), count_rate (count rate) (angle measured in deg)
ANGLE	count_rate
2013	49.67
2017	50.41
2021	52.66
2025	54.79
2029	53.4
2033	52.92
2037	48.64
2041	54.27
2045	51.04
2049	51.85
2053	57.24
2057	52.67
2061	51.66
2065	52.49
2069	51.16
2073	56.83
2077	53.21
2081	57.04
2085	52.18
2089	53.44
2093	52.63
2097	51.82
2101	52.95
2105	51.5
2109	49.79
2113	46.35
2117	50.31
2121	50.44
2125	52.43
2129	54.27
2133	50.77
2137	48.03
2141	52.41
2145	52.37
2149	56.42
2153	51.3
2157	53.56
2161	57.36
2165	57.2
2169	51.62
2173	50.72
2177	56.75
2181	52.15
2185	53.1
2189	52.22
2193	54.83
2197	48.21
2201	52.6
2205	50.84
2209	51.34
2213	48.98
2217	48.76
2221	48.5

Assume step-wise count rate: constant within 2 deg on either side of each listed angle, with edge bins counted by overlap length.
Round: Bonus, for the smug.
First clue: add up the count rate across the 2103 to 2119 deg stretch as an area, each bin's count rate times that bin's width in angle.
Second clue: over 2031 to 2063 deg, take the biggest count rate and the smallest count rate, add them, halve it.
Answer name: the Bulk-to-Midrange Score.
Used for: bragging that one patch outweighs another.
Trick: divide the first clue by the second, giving 15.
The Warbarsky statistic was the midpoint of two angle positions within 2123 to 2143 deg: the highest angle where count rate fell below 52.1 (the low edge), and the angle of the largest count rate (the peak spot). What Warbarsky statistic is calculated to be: 2133 deg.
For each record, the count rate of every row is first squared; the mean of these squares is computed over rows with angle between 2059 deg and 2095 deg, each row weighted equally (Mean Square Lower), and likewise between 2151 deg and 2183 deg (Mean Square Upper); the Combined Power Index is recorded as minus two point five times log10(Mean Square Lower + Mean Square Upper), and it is -9.40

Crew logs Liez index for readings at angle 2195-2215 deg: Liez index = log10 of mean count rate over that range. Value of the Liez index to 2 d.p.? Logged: 1.70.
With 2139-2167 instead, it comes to 1.74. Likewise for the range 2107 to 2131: 1.70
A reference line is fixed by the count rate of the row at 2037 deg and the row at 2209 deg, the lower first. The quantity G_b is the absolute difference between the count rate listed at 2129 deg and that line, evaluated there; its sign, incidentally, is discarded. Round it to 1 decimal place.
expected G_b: 4.2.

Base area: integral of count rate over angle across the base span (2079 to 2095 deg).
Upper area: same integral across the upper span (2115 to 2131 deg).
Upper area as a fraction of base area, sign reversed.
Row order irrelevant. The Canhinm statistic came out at -0.96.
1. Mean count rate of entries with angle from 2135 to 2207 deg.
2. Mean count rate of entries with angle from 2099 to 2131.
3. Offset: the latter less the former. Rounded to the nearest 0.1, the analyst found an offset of -1.9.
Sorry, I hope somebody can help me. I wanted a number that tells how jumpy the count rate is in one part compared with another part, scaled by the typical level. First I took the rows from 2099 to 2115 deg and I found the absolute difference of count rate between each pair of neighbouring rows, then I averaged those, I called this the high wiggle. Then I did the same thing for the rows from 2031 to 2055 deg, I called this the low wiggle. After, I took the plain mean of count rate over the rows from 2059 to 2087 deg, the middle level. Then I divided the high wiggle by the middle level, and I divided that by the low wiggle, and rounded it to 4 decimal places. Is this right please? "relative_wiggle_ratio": 0.0106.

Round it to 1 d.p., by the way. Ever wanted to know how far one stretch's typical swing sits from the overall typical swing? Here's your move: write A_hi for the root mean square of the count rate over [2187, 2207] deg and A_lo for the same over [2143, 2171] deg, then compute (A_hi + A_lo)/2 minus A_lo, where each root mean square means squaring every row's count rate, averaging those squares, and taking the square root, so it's -1.3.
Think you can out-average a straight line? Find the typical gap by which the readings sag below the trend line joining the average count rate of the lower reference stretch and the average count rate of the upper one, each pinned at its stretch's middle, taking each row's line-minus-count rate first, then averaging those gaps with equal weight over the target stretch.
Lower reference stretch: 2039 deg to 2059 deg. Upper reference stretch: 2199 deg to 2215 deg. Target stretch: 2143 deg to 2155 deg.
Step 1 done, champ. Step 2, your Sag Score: -1.52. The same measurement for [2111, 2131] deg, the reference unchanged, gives 1.53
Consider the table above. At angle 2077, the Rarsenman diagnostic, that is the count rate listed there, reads 53.21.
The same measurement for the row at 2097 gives 51.82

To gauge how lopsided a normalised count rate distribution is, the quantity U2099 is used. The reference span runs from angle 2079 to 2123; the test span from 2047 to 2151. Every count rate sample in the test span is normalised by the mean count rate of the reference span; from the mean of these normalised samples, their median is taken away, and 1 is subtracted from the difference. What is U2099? -1.000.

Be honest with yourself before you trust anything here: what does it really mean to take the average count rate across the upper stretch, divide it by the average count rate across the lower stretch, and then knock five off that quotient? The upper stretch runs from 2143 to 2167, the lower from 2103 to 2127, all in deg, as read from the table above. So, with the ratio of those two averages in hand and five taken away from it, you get -3.91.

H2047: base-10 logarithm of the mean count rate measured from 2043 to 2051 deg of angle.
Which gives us 1.71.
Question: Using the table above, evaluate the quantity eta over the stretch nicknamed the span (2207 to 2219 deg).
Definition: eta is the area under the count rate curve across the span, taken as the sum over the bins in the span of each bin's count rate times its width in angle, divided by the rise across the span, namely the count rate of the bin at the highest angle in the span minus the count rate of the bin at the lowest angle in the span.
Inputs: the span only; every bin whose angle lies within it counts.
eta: -231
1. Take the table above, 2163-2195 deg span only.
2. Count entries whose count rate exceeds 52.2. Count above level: 5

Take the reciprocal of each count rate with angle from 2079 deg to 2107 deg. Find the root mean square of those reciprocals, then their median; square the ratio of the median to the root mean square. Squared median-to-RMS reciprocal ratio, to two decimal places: 1.01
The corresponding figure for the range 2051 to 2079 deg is 1.03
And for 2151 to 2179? 1.01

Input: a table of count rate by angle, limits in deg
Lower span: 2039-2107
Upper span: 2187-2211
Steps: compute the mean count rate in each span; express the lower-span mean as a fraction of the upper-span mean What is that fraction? 1.03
